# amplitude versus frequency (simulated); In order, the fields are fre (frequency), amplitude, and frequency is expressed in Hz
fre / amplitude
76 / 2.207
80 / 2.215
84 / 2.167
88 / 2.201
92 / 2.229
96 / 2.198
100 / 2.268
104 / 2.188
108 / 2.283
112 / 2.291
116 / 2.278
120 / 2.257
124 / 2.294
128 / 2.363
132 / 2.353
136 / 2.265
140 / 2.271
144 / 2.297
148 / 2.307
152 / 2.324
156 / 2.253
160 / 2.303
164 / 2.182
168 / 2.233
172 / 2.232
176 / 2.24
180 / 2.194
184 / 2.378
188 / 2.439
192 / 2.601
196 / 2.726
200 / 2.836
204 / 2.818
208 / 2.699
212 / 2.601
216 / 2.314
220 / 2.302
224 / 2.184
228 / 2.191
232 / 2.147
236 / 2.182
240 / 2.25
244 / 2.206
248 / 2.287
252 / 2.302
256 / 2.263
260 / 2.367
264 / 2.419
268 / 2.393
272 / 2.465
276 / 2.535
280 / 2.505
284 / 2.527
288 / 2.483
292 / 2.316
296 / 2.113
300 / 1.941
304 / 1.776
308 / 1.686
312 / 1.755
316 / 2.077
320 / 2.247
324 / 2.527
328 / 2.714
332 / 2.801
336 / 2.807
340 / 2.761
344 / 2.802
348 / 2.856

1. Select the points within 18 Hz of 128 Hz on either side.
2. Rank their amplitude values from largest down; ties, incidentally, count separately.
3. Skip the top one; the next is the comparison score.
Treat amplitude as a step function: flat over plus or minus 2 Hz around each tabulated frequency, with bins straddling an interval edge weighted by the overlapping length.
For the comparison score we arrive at 2.353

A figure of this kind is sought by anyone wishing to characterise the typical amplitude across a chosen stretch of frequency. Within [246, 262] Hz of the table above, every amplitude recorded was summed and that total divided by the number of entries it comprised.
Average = 2.30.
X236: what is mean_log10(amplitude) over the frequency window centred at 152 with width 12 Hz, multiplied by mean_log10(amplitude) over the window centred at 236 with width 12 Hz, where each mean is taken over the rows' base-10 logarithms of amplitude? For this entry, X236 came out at 0.123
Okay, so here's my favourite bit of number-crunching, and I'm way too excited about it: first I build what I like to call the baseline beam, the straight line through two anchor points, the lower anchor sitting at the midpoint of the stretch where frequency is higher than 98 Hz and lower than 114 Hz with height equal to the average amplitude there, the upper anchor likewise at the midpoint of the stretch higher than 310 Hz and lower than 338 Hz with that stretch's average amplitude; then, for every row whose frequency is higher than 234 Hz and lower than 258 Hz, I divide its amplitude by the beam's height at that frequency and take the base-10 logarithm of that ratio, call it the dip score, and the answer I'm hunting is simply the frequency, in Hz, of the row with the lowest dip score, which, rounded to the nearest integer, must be 236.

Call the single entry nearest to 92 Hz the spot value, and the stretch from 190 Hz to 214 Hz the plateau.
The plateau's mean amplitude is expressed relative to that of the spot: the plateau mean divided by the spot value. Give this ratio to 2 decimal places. 1.22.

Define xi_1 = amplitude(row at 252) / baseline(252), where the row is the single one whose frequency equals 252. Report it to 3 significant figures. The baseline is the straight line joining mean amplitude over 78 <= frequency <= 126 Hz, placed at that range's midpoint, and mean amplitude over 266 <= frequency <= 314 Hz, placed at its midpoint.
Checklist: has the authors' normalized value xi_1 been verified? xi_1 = 1.04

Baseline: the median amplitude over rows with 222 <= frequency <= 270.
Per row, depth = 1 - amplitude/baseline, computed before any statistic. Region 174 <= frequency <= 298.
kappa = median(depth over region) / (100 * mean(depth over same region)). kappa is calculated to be 0.008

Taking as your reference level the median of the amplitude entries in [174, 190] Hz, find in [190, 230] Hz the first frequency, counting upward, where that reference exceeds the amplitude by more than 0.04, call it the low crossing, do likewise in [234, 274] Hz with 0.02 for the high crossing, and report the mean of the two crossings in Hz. 230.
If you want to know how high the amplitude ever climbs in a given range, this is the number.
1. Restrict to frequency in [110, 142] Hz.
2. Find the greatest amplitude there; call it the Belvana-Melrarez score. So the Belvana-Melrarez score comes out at 2.363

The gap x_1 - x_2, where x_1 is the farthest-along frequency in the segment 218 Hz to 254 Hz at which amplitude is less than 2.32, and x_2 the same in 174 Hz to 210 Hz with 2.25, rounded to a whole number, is 72 Hz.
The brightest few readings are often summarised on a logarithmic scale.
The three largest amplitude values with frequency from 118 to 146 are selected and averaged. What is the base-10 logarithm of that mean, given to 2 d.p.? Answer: 0.37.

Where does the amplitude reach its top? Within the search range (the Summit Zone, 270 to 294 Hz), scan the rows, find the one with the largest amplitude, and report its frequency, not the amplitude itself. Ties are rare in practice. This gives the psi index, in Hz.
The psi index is 276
